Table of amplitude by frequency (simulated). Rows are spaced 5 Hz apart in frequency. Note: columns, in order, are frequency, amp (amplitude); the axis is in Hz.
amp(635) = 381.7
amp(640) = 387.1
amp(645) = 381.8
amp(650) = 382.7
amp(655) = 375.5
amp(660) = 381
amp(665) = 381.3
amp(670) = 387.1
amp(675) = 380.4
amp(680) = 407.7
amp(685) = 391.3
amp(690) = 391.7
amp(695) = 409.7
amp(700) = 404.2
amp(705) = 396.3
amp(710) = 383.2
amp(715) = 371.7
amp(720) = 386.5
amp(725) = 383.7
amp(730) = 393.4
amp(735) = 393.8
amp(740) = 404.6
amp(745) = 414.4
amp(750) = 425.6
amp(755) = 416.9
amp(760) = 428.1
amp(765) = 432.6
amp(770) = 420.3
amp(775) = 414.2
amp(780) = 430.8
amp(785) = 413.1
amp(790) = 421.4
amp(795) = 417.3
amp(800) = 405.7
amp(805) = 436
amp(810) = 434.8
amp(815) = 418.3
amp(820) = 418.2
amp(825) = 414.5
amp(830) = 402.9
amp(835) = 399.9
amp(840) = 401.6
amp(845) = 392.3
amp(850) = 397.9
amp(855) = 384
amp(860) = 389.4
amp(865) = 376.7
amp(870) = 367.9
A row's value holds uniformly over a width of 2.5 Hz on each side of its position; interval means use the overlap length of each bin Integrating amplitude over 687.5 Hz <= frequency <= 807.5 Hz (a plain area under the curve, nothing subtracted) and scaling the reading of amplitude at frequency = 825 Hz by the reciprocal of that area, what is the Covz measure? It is 0.0085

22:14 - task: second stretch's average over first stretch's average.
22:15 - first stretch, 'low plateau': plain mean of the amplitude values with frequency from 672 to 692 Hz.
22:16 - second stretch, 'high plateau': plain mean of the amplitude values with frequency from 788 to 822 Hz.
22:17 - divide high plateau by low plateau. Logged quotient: 1.07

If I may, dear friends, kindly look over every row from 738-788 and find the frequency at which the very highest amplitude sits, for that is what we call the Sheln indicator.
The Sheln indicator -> 765 Hz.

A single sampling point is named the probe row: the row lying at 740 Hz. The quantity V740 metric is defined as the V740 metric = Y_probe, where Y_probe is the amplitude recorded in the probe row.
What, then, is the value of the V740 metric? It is 404.6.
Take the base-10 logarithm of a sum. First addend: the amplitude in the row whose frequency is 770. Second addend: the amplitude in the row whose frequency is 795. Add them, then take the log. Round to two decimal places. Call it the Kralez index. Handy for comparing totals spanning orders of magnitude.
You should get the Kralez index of 2.92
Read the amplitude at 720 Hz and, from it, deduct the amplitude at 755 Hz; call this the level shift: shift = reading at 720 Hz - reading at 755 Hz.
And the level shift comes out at -30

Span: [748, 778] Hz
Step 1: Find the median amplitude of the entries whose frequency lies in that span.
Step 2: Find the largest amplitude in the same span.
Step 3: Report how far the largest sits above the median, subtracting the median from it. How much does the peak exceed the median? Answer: 10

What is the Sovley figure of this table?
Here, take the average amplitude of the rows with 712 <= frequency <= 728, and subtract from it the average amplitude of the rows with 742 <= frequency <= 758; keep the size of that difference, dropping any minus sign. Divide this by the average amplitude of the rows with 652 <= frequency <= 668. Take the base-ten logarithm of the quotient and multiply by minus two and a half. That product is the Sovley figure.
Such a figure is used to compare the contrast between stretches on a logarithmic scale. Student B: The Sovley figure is 2.5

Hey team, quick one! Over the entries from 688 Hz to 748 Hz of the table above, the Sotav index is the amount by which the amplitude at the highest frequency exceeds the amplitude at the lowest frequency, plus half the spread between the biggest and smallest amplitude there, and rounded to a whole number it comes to 44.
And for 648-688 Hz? 25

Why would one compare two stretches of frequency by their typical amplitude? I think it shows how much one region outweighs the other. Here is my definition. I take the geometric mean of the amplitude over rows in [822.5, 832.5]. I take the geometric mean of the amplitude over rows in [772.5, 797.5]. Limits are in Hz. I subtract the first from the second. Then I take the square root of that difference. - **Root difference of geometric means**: 3.26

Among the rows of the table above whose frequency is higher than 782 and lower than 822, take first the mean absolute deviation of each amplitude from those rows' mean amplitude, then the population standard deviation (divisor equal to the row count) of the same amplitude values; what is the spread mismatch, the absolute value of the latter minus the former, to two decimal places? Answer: 2.02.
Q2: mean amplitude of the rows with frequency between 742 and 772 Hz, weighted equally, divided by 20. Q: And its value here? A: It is 21.1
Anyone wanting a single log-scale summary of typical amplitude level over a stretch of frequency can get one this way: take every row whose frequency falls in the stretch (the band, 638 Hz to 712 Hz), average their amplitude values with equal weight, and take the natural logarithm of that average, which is 5.96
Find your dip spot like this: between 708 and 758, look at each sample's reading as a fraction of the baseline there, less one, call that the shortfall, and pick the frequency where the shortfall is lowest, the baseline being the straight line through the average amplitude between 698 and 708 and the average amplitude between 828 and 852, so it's 715 Hz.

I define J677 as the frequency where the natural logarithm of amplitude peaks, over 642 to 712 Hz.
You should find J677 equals 695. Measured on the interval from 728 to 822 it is 805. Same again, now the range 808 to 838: 810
